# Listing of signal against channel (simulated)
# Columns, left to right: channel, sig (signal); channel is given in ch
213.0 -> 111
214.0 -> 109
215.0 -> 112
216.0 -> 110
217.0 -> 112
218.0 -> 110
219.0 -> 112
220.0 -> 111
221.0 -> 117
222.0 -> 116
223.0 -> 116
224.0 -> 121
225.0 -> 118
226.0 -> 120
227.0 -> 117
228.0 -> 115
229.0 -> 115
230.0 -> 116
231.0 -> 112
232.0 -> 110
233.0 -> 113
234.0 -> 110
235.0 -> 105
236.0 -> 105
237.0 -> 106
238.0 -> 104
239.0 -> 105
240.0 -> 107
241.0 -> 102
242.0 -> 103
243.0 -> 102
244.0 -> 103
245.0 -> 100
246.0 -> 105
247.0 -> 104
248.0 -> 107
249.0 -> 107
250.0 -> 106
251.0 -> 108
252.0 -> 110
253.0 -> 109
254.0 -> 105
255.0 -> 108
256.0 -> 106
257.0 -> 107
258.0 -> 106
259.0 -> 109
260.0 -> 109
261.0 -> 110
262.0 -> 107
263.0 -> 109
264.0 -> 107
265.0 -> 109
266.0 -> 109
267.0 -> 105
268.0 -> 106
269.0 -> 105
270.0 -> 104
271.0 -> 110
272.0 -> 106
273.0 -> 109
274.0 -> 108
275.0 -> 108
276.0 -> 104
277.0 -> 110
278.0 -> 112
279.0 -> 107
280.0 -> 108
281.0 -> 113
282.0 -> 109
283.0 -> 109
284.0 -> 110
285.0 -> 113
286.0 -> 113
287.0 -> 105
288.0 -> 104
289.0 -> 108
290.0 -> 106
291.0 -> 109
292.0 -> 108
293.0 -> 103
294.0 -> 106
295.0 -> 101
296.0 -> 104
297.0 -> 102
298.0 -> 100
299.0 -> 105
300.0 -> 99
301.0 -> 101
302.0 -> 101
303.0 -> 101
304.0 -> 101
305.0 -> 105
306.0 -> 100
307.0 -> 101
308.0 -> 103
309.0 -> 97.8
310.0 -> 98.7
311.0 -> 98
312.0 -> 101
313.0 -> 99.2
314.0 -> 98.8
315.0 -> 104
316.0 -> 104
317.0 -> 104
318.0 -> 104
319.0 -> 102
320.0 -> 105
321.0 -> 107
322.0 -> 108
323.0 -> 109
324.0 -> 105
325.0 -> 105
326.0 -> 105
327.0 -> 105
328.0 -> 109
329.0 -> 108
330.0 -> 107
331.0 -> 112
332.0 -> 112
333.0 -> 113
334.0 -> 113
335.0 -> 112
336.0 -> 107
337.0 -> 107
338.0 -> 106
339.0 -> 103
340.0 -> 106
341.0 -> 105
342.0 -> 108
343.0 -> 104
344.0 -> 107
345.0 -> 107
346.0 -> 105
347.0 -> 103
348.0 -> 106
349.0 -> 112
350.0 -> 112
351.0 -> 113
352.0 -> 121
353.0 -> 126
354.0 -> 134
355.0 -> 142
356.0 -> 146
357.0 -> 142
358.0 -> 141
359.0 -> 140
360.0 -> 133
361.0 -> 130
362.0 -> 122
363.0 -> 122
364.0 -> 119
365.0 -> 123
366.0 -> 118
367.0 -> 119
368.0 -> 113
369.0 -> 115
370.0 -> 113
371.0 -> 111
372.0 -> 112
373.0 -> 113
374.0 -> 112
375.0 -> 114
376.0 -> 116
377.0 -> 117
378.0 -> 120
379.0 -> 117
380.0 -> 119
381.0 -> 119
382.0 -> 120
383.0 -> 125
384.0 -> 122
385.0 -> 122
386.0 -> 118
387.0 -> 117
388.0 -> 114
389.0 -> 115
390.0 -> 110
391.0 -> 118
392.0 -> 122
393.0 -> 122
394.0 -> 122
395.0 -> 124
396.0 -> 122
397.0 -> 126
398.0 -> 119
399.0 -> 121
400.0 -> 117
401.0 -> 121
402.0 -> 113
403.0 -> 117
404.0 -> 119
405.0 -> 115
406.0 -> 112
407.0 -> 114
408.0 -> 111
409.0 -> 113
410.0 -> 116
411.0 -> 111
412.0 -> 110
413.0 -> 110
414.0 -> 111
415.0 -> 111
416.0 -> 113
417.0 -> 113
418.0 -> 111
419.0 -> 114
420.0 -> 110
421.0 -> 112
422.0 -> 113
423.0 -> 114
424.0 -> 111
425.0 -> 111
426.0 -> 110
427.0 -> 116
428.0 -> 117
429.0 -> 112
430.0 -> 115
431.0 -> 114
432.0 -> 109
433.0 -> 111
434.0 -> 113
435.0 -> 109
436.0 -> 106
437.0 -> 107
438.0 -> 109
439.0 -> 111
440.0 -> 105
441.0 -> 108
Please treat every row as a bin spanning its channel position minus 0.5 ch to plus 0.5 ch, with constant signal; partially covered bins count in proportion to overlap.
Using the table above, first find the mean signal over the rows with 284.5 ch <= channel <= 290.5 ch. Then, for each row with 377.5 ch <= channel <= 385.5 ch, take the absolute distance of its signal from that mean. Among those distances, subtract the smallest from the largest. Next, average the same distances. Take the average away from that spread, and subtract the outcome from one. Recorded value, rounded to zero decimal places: 5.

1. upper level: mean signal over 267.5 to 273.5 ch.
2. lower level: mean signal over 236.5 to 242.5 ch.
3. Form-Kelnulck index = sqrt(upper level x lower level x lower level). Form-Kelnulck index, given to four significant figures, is 1079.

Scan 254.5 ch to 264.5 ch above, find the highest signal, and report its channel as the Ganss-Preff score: 261.0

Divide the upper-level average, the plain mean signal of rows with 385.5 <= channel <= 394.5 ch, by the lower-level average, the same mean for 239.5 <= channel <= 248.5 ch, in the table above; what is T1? 1.13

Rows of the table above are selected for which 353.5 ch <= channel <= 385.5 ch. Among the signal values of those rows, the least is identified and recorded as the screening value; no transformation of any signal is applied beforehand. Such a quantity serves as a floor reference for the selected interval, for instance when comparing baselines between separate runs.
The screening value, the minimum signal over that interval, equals 111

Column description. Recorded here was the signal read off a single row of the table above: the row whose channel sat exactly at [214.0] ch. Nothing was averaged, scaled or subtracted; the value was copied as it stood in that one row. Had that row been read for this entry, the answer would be 109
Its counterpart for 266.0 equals 109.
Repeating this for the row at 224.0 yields 121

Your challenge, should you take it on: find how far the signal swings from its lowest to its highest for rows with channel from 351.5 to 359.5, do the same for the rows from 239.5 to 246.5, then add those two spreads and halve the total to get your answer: 16.0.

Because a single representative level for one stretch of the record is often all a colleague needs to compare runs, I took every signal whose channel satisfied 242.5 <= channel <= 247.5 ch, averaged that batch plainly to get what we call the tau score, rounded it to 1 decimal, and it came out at 102.8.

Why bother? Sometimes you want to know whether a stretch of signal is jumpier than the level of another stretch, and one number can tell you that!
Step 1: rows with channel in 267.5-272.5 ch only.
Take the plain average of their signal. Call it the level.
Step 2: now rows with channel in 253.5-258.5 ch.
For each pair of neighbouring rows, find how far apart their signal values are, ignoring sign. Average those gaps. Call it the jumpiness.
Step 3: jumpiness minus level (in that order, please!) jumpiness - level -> -104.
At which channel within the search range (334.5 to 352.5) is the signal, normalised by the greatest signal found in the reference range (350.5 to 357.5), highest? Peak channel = 352.0 ch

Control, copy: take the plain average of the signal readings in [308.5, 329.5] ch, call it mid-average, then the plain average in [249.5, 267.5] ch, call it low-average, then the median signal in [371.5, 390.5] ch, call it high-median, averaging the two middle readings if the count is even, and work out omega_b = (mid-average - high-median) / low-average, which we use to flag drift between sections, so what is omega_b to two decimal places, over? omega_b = -0.12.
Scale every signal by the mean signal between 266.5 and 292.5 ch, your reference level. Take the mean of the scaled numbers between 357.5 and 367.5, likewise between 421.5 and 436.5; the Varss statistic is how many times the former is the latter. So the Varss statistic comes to 1.13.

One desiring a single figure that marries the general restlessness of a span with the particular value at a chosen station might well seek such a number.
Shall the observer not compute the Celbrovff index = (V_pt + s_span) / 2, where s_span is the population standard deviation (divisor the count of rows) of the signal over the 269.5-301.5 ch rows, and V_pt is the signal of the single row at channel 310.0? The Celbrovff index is 51.2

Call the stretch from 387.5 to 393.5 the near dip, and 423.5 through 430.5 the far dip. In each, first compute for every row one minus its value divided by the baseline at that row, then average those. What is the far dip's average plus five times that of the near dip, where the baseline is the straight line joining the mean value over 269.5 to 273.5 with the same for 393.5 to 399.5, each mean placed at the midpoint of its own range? 0.3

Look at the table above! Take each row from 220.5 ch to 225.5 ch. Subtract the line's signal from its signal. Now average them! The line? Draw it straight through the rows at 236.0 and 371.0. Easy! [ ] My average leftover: 13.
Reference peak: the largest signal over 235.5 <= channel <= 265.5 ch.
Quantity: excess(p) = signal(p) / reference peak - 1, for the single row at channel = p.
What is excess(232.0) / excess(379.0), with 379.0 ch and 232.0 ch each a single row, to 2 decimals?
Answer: 0.00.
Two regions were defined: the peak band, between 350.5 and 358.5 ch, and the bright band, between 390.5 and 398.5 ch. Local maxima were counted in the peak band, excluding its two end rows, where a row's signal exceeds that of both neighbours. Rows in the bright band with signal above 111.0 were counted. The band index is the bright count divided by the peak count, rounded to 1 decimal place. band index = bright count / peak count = 8.0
